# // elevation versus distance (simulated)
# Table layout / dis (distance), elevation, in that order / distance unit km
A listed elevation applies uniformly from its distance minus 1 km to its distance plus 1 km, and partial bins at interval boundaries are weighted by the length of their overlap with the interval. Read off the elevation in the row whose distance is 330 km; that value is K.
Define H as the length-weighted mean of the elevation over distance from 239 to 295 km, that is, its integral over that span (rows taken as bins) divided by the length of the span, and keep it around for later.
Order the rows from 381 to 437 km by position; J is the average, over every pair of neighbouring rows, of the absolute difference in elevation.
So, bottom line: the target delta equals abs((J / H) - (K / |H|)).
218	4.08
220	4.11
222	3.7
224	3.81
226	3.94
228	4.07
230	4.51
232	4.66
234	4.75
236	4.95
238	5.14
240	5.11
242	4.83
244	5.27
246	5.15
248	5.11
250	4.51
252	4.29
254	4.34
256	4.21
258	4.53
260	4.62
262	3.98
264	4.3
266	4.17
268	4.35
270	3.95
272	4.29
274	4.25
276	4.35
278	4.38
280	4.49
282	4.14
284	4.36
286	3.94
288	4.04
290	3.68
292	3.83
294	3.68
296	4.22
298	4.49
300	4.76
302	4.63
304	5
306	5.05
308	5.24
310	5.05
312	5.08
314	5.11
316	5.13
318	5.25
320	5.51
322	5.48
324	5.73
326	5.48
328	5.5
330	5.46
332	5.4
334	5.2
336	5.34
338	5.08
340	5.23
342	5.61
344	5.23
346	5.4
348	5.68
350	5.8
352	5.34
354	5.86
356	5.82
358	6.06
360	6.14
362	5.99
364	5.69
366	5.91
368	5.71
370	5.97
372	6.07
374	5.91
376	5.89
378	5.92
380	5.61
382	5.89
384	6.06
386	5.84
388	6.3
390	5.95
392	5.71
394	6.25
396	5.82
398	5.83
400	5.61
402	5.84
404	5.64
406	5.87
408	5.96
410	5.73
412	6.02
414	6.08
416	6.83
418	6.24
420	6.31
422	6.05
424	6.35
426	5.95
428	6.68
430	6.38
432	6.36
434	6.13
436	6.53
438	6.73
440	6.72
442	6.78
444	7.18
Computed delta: 1.18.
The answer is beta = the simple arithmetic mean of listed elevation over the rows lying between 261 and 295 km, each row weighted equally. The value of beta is 4.1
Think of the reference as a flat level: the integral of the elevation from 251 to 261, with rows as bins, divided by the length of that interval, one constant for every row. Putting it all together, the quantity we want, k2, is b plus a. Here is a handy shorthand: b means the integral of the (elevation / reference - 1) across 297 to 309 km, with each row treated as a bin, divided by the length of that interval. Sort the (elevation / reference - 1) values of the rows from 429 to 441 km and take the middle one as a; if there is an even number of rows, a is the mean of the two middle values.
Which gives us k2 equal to 0.57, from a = 0.47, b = 0.11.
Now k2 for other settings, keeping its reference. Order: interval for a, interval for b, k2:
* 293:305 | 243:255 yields 0.12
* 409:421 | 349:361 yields 0.73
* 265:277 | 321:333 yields 0.22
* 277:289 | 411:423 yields 0.39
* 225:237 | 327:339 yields 0.25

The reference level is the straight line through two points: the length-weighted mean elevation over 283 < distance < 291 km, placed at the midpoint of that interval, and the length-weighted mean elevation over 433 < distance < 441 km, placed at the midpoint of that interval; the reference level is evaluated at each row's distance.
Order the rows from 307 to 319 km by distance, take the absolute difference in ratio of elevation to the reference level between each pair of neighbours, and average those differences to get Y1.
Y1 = 0.016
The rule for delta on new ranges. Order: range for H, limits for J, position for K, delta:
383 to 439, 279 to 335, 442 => 1.08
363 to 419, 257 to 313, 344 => 0.84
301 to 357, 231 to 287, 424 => 1.15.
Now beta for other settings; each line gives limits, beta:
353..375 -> 5.9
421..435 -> 6.3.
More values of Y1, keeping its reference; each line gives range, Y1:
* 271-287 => 0.045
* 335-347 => 0.053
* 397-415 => 0.031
